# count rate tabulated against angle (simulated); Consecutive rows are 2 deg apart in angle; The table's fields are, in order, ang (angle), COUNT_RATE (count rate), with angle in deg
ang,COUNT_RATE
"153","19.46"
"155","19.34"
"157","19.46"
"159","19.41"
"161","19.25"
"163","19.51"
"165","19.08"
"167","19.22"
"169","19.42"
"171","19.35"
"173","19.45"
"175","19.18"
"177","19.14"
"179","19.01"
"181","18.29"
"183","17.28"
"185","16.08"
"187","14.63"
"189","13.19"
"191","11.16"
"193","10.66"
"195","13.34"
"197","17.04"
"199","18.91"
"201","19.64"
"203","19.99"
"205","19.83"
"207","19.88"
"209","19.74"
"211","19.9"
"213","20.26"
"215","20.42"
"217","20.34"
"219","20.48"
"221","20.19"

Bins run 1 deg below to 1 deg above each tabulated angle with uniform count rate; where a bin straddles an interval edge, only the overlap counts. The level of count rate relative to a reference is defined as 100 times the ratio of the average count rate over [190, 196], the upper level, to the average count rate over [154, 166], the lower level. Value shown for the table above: 61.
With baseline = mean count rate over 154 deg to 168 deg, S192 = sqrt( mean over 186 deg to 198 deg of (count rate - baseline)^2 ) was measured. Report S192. 6.4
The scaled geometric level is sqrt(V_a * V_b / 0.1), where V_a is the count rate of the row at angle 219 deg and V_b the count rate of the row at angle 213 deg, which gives 64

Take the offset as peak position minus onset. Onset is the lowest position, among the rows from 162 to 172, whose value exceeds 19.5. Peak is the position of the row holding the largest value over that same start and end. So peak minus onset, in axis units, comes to 0 deg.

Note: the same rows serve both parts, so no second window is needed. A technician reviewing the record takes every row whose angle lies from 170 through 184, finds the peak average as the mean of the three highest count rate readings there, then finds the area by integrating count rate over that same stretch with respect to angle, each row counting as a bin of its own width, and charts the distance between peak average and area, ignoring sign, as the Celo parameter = 244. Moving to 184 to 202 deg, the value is 251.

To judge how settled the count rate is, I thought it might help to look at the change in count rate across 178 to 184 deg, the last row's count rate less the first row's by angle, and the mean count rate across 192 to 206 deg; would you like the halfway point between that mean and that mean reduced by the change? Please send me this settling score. 18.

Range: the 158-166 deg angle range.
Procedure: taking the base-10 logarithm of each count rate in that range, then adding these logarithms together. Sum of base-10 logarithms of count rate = 5.1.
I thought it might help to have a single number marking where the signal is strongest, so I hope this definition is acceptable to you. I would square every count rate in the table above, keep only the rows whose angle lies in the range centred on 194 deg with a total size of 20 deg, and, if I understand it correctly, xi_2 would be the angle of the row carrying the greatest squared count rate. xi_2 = 203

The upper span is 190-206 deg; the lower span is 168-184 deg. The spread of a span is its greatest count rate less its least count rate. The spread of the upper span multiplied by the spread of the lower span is 20.2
